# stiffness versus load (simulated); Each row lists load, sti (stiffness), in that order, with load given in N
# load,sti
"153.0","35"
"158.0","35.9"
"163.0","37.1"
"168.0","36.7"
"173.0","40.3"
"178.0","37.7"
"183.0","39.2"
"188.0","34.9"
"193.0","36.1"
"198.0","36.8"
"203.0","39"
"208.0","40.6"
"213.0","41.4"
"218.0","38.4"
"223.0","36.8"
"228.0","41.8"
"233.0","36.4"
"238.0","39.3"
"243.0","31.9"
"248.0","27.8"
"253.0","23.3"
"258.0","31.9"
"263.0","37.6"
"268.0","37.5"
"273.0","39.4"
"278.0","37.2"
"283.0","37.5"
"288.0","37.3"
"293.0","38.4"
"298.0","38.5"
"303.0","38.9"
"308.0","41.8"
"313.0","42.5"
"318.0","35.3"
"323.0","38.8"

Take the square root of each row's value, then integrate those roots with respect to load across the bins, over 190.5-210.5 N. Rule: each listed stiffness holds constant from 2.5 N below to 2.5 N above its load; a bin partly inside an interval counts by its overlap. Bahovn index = 123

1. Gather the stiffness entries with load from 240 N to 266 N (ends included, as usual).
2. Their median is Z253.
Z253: 31.9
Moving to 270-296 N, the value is 37.5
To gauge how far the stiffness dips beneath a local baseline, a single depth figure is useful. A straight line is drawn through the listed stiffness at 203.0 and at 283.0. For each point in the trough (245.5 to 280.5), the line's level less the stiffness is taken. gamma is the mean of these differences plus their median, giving 4.7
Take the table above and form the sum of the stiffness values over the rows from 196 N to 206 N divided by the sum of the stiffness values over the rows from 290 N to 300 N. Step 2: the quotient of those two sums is 0.99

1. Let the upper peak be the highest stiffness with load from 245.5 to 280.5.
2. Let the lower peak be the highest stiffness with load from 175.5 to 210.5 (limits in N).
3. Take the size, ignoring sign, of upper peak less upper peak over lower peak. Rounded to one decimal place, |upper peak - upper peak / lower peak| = 38.4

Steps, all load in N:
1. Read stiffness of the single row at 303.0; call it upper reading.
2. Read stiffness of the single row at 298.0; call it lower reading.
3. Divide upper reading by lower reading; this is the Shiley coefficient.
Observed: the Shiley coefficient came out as 1.01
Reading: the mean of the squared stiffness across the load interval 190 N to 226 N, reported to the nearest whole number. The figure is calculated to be 1481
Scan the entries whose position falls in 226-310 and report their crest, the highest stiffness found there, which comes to 41.8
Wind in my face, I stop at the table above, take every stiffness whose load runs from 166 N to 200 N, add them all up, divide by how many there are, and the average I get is 37.4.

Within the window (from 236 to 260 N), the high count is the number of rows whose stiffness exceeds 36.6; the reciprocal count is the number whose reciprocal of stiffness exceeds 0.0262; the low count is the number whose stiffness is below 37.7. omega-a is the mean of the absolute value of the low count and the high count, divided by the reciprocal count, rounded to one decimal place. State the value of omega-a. 0.6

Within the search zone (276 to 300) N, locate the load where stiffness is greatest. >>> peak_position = 298.0 N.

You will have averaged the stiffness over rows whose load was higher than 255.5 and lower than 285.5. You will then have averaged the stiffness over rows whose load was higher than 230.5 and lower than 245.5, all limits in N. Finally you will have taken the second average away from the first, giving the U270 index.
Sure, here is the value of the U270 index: 1.0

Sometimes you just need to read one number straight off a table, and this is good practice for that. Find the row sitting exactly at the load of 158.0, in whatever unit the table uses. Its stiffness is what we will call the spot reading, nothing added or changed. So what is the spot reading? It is 35.9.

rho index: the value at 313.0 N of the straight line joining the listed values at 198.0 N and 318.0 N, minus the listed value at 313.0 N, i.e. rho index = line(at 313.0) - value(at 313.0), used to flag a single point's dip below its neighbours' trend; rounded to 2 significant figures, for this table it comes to -7.1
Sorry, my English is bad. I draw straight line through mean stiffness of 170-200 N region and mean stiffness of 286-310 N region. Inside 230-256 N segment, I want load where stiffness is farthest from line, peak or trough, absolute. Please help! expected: 253.0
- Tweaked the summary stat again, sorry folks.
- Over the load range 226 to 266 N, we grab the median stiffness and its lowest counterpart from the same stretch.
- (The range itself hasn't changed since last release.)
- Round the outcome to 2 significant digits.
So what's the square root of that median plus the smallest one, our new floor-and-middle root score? 7.6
